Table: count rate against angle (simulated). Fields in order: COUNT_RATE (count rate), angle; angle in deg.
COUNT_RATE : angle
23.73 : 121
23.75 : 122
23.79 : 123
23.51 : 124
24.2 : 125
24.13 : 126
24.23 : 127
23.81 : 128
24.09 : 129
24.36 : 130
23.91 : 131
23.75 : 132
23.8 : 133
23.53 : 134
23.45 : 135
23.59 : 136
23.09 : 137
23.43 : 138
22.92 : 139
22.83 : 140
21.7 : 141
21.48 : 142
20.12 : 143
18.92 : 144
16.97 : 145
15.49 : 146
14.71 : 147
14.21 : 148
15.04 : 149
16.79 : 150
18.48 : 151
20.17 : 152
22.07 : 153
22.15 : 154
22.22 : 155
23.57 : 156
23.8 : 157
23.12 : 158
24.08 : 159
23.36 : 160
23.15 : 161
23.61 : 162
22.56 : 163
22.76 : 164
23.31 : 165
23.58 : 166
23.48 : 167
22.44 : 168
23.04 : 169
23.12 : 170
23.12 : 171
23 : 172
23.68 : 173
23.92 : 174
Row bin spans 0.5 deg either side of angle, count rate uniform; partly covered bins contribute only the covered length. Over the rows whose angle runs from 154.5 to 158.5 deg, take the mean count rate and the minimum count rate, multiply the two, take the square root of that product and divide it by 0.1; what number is 227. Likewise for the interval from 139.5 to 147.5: 167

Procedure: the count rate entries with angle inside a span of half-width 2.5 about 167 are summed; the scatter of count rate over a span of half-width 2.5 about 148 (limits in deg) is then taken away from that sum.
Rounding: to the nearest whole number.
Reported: 115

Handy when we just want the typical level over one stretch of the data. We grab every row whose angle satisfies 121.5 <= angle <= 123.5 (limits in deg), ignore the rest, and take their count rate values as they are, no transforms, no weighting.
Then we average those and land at 23.8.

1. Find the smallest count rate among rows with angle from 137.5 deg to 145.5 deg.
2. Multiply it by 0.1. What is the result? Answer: 1.70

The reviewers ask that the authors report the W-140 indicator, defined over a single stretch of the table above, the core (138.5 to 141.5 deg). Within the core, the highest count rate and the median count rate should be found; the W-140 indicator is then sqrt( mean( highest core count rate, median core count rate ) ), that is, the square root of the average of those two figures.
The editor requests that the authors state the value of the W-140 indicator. 4.78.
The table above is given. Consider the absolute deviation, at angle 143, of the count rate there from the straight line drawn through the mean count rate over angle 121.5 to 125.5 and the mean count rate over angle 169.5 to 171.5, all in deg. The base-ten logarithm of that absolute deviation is 0.53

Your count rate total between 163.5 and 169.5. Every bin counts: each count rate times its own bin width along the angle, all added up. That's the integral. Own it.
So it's 139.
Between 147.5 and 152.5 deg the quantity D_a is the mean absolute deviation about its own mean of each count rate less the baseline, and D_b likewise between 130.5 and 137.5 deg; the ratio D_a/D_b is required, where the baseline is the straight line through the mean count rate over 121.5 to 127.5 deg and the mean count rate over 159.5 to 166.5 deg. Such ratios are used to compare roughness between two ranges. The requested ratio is 10.9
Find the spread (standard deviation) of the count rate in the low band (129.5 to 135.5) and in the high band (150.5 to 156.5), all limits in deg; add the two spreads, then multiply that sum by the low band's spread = 1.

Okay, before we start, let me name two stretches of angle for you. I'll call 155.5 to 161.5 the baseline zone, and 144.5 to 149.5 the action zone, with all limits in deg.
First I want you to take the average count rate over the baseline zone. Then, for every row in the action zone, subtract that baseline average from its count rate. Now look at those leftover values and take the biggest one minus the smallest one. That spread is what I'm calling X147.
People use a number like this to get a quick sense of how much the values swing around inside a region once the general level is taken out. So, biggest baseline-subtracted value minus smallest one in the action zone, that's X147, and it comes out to 2.8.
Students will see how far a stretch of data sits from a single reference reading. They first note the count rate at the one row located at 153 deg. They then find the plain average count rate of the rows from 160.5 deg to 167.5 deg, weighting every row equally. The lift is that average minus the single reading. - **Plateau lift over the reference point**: 1.1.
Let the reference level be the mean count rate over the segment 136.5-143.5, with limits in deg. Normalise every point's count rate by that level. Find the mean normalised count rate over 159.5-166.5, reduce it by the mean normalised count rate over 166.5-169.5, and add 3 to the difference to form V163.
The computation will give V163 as 3.01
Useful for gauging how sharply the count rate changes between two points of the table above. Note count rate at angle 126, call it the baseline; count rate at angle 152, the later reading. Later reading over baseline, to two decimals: 0.84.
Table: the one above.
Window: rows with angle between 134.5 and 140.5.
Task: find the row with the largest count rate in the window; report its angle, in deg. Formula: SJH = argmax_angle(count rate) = 136 deg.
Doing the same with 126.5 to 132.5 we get 130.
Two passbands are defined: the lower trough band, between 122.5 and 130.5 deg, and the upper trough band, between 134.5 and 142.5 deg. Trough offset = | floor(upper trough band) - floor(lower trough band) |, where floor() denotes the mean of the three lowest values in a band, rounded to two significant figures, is 1.7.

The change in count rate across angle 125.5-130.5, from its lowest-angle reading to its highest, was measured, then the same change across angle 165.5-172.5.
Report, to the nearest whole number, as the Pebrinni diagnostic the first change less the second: 1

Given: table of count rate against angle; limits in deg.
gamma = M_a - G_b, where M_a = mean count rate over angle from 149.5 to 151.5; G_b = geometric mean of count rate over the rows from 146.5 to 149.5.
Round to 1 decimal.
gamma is 3.0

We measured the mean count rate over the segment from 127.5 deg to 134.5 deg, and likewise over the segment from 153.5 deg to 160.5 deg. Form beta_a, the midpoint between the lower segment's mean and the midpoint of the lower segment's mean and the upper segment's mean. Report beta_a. 23.7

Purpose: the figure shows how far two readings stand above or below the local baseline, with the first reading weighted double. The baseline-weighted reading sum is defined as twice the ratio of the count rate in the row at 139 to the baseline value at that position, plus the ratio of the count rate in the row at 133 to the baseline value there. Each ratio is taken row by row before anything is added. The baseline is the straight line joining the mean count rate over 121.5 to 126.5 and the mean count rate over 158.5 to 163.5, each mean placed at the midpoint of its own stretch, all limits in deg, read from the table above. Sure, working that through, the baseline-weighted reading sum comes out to 2.94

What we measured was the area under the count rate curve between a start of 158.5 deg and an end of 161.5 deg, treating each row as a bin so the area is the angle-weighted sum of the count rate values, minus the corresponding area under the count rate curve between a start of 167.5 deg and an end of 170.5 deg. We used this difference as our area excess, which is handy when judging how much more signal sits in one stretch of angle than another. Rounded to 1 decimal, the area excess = 2.0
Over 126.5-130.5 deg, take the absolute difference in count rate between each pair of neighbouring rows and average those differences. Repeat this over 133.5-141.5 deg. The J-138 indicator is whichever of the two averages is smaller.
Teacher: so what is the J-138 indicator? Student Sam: 0.32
